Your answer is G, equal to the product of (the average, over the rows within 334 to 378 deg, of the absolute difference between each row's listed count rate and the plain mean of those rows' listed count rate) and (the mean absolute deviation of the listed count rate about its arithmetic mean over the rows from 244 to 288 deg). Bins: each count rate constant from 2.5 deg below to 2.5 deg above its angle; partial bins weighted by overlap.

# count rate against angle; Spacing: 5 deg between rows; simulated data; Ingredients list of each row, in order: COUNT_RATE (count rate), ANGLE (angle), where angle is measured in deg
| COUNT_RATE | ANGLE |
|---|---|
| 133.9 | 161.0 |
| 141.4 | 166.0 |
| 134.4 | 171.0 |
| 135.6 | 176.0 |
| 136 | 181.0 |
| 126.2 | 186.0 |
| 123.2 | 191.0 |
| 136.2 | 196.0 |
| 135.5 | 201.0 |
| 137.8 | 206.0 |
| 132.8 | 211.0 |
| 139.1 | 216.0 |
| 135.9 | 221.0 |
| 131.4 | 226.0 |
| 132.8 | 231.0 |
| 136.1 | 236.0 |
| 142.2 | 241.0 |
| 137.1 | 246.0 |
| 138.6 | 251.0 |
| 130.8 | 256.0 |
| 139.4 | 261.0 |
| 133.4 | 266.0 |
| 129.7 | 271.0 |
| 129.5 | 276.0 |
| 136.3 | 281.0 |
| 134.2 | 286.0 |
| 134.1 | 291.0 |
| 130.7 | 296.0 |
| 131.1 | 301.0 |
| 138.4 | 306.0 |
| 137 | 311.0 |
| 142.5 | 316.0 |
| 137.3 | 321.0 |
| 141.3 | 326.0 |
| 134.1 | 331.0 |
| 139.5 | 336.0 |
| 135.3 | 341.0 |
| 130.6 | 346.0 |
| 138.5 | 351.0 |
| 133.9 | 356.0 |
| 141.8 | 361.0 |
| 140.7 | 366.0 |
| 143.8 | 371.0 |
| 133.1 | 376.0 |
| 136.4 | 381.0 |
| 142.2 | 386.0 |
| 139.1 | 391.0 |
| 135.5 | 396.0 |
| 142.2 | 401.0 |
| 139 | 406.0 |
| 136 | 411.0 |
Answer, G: 11.8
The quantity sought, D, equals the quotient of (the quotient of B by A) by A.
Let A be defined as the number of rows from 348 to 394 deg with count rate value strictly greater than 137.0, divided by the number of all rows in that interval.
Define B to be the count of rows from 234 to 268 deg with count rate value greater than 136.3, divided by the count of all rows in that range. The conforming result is 1.3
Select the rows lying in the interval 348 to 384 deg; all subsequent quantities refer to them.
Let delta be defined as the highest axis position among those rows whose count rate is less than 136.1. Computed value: 376.0 deg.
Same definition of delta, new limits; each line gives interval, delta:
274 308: 301.0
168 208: 201.0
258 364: 356.0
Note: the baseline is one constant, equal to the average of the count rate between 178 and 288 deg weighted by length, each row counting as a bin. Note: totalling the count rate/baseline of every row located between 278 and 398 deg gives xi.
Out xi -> 24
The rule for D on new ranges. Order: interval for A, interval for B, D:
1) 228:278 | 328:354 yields 2.5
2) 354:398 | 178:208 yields 0.5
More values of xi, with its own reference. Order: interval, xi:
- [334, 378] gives 9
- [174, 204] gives 6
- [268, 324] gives 11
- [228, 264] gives 7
